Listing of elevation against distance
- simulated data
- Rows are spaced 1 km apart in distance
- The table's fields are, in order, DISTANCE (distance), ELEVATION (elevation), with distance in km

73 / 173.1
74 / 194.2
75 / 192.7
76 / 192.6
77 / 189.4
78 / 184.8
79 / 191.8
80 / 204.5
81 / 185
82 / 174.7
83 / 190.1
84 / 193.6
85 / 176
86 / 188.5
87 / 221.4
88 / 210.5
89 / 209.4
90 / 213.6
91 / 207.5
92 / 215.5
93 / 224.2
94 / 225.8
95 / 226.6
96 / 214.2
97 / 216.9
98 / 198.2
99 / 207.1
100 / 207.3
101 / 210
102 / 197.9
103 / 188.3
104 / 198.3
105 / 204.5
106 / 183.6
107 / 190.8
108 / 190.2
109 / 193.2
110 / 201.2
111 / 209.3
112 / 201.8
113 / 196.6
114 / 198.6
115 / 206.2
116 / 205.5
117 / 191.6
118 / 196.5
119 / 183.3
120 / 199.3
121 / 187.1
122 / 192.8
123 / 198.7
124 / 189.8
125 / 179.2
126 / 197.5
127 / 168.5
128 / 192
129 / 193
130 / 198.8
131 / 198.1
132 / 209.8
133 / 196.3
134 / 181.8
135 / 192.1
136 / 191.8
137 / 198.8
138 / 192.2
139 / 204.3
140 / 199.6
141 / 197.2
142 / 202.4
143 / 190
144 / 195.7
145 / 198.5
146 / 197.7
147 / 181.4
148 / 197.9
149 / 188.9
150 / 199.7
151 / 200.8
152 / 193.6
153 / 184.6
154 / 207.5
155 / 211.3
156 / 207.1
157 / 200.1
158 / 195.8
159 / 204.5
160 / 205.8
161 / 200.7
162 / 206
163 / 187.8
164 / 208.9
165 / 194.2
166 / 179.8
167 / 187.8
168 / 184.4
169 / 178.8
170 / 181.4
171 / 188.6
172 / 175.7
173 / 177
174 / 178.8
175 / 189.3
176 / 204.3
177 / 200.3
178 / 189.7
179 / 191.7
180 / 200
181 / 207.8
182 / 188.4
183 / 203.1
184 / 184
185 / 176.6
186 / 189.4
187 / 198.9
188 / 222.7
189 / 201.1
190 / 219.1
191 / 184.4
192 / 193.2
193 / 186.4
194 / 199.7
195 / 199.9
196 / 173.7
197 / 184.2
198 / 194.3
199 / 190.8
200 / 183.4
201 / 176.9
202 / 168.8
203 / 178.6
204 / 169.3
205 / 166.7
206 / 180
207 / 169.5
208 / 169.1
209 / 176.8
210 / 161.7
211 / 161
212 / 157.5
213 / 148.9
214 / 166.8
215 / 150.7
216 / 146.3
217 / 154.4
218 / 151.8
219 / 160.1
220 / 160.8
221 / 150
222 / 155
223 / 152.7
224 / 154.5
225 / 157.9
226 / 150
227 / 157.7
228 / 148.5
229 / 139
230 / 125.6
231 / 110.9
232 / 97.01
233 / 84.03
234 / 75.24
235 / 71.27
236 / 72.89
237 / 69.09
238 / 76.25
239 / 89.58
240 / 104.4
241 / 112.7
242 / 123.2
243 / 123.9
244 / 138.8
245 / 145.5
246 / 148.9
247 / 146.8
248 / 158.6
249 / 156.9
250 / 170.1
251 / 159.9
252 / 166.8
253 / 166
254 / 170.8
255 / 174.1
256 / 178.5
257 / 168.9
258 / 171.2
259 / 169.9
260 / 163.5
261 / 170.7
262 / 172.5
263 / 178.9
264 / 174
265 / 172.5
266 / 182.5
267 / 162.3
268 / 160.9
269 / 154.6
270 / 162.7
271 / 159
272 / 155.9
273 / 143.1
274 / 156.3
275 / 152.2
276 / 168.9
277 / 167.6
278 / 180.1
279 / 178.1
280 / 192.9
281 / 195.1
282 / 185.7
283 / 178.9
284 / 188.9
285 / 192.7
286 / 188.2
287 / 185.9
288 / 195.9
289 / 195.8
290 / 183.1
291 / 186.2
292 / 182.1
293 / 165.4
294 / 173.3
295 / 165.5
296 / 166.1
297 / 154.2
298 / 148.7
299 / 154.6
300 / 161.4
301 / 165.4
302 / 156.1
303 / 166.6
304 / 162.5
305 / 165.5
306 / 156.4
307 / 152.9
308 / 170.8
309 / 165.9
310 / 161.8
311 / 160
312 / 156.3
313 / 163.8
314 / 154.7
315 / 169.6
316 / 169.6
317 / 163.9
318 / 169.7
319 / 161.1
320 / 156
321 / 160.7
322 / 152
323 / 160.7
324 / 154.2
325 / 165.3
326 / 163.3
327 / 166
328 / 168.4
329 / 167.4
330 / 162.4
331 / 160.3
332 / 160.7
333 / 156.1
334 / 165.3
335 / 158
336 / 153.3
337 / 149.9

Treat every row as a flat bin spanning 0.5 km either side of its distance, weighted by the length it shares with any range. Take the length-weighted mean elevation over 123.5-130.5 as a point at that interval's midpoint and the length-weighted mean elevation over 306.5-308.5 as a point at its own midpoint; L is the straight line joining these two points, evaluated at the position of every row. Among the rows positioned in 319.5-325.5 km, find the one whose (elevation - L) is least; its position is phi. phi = 322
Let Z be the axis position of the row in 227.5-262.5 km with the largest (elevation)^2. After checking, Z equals 256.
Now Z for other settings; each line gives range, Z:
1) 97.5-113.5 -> 101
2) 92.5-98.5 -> 95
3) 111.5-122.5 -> 115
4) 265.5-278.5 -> 266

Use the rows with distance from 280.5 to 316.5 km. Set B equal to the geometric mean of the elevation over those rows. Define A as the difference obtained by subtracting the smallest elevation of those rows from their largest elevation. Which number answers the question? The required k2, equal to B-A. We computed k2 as 123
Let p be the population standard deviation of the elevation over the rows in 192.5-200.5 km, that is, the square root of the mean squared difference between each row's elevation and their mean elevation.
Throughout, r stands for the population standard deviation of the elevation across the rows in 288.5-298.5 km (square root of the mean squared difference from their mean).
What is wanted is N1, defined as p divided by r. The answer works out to 0.6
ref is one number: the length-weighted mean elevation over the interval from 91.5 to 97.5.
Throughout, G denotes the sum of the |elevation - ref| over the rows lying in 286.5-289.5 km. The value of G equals 84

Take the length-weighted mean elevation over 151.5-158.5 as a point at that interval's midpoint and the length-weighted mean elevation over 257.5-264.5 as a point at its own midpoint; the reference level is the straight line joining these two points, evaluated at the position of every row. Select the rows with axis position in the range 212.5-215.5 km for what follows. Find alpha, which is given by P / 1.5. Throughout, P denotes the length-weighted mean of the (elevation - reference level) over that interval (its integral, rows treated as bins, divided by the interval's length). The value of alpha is -19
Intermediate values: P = -29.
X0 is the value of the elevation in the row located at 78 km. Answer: 184.8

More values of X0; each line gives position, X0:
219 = 160.1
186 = 189.4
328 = 168.4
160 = 205.8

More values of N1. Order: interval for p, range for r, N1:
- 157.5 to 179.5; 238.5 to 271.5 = 0.5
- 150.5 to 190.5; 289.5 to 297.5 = 1.1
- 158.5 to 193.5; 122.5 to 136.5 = 1.2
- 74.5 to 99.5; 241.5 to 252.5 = 1.0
